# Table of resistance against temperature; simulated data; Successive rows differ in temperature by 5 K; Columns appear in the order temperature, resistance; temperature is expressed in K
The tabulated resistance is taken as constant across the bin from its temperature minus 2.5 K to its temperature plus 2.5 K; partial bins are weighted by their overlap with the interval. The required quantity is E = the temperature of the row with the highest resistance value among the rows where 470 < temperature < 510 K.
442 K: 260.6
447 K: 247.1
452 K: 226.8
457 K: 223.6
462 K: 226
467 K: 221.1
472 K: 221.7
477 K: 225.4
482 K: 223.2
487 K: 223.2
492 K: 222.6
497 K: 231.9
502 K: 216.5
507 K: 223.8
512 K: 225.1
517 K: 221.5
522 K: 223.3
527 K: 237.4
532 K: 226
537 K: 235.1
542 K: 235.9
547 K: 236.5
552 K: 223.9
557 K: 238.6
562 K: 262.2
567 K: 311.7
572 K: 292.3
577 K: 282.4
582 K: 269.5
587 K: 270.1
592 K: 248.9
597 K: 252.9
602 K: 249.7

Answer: 497 K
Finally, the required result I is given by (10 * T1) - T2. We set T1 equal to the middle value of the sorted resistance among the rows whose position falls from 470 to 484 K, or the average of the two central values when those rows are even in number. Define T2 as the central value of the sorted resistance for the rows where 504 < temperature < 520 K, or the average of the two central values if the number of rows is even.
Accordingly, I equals 2008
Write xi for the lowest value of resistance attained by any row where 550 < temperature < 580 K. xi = 223.9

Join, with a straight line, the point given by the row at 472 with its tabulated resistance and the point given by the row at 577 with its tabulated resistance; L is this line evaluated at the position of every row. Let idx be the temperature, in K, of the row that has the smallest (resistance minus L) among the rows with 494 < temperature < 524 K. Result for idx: 522 K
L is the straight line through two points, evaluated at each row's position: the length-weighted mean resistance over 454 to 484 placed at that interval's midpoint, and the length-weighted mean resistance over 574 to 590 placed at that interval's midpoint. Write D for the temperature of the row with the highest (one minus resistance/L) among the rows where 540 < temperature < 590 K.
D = 552 K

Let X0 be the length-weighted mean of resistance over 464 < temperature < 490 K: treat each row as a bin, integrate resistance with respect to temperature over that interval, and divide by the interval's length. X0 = 223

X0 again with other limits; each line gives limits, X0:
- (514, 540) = 229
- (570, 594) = 273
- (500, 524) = 222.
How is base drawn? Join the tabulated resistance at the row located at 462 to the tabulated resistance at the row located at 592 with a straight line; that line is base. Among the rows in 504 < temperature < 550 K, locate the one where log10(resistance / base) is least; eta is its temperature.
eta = 517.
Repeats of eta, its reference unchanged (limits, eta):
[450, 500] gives 492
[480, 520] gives 502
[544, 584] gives 552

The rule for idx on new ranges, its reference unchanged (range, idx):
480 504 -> 502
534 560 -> 552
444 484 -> 482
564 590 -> 587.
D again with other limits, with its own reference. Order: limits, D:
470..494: 492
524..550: 532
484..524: 522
